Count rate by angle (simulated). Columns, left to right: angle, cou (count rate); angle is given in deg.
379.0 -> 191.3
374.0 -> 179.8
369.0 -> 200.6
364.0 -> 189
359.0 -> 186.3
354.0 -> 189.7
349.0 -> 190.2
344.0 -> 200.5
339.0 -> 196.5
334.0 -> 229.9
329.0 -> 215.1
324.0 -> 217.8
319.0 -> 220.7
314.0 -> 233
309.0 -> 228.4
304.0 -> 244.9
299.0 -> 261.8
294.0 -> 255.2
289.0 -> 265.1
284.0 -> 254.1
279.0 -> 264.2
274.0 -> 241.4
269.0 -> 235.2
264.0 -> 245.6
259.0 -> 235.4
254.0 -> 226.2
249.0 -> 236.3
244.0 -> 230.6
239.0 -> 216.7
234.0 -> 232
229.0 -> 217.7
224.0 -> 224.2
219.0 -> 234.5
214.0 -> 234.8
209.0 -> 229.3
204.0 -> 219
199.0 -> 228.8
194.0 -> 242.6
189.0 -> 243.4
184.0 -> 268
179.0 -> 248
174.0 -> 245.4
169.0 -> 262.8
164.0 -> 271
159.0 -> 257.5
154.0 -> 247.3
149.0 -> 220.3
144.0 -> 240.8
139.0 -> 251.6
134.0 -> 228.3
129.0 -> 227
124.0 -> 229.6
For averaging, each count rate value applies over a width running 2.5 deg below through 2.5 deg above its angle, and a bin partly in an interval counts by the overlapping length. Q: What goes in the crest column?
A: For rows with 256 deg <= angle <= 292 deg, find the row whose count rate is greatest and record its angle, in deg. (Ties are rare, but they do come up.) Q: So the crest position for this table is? 289.0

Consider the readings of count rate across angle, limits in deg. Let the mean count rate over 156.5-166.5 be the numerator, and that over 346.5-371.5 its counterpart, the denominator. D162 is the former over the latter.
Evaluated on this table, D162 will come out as 1.38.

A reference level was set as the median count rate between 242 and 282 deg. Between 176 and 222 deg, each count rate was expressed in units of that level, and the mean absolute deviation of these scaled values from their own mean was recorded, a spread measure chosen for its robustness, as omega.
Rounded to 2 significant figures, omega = 0.044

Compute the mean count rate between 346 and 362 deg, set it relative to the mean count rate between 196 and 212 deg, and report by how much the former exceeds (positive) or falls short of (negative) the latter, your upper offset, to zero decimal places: -37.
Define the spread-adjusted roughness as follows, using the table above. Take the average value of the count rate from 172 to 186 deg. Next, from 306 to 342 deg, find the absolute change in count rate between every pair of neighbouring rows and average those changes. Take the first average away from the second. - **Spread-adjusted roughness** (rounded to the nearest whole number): -242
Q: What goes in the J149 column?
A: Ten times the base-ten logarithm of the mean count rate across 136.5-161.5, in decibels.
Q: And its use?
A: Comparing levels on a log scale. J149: 23.9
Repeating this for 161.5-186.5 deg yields 24.1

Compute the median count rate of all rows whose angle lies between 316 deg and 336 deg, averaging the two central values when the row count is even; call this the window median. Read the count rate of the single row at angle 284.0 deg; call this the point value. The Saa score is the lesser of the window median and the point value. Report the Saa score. 219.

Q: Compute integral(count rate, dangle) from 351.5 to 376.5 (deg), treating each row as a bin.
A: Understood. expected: 4727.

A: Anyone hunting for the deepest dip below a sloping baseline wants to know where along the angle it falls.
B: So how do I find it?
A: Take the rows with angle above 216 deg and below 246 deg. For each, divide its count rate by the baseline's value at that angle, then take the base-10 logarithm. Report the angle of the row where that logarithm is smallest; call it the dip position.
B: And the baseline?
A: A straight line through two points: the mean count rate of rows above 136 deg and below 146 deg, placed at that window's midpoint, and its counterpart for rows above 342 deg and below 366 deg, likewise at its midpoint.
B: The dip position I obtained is 229.0 deg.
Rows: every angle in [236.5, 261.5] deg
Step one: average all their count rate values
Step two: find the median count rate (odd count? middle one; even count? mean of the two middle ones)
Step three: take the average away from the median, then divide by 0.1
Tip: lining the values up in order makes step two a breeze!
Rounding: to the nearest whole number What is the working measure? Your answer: 16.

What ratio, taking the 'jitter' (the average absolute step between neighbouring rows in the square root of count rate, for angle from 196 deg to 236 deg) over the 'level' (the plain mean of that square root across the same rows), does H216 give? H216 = 0.018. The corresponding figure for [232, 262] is 0.024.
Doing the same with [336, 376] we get 0.020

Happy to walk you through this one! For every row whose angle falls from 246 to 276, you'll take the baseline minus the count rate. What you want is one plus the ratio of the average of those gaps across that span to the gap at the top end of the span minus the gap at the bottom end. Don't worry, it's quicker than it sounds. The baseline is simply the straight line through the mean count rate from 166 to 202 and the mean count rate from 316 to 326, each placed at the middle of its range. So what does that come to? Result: 1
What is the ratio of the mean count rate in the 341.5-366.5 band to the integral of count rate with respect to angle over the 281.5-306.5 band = 0.030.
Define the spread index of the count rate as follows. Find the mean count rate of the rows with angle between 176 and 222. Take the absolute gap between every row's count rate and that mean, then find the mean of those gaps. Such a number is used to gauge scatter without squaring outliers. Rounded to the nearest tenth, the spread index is 10.5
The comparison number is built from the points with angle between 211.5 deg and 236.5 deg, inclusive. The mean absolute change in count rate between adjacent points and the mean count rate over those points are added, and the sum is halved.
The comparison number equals 118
